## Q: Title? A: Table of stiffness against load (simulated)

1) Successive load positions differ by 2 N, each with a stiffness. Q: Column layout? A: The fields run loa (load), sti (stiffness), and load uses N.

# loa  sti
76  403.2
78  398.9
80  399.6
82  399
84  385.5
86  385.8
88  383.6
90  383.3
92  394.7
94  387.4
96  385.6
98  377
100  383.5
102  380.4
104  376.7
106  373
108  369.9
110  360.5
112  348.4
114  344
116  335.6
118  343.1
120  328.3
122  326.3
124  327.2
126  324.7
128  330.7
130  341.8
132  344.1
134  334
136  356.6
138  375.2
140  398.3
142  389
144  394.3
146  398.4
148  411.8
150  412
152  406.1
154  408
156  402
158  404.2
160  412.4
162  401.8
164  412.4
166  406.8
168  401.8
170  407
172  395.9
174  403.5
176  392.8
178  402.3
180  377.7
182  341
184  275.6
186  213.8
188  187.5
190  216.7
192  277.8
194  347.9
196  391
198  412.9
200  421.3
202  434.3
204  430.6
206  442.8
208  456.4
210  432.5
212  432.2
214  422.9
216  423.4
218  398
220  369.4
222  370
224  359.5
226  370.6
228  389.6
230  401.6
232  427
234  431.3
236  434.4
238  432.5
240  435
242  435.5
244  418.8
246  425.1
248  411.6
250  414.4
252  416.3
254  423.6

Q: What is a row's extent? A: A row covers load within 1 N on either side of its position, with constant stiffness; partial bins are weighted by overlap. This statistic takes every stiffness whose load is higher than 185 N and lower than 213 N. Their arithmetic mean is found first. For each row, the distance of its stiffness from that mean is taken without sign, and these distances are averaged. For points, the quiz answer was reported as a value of 82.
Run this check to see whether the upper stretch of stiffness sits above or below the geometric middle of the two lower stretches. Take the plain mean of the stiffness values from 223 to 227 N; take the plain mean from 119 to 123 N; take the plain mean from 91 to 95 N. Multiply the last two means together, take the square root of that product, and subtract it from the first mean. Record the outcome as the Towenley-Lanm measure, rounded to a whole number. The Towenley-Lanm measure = 7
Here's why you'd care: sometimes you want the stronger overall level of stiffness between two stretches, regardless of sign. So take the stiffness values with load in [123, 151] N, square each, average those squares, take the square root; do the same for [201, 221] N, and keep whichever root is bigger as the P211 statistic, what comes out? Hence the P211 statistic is 425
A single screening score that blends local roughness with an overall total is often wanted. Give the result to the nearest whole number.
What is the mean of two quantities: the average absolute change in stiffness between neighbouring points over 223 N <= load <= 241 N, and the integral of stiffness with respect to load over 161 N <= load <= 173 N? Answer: 2431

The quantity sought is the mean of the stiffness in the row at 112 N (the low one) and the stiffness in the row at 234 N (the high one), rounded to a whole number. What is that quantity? 390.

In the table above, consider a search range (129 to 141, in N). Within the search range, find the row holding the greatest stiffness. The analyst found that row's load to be 140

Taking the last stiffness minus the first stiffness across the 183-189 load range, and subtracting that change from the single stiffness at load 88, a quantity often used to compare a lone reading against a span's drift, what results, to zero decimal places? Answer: 472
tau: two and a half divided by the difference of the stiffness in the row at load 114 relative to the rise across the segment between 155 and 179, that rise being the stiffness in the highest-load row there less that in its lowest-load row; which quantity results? 0.0073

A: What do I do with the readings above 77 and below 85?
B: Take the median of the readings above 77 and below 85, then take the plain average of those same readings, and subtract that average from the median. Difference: 3.2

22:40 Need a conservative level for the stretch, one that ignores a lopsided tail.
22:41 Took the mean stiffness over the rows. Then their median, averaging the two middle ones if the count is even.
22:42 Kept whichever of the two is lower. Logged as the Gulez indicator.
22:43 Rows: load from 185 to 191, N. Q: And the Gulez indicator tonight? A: 206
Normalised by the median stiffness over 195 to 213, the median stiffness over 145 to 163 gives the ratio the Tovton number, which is 0.94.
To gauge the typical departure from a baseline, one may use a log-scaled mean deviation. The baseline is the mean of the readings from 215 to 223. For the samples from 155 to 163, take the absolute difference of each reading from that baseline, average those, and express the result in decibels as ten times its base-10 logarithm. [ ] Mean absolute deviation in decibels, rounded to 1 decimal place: 11.7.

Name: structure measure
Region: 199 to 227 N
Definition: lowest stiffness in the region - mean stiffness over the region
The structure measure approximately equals -52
